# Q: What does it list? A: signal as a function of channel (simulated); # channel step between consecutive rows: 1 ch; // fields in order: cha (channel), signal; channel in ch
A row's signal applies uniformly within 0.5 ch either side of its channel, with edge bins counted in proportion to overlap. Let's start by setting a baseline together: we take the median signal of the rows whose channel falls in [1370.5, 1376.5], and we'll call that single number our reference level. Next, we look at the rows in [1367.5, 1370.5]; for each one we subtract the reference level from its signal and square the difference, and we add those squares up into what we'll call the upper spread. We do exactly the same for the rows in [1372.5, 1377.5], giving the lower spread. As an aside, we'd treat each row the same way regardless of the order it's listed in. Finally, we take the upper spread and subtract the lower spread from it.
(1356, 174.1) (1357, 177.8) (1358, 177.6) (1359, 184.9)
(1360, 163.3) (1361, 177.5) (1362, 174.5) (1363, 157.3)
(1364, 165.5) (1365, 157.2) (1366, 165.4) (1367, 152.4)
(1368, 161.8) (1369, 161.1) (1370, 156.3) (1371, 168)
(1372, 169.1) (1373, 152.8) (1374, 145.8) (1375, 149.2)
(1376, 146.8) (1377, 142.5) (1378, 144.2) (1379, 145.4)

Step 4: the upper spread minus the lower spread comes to 123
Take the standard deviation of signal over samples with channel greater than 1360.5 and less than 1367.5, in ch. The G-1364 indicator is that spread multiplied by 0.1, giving 0.9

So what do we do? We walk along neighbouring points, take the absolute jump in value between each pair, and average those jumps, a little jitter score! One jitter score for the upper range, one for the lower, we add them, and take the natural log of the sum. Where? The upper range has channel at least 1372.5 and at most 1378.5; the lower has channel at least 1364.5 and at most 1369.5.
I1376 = 2.45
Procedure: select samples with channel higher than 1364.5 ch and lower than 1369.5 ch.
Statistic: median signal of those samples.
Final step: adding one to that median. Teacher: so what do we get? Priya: 162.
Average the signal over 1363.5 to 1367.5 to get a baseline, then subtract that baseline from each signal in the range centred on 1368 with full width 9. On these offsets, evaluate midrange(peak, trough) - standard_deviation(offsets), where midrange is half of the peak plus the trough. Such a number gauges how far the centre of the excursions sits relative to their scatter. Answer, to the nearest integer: -5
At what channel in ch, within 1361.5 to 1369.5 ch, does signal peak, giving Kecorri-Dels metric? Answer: 1362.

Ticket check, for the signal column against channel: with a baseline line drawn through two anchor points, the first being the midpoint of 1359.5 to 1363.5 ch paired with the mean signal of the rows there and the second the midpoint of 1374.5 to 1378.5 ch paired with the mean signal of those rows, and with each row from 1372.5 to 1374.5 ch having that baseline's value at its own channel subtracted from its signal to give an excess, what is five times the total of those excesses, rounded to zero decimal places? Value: -9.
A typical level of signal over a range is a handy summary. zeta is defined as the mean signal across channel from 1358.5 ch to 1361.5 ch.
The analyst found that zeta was 175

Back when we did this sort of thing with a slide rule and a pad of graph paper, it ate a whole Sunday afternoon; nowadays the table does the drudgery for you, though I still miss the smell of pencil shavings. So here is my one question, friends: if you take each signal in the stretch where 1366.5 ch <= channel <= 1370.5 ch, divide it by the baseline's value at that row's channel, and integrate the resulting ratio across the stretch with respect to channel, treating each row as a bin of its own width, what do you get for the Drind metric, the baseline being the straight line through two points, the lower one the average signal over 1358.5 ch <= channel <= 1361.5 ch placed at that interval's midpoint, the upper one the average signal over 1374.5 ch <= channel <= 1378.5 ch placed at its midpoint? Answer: 4 ch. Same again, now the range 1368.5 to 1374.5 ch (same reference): 6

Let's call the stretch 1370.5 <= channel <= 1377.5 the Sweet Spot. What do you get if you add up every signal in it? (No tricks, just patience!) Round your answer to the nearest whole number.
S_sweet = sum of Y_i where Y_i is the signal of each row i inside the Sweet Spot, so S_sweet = 1074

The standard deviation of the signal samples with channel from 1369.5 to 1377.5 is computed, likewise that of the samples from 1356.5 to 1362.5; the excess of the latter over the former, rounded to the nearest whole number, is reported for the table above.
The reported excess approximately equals -3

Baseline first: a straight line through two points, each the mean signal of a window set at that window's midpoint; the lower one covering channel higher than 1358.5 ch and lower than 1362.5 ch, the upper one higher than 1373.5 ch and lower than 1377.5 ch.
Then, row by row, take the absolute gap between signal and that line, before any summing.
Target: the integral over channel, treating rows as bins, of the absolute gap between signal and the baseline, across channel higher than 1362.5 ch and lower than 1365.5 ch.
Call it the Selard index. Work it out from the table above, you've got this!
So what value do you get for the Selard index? 25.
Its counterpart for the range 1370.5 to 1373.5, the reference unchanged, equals 31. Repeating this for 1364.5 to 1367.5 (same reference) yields 20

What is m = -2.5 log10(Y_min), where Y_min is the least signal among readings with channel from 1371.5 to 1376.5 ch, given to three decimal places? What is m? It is -5.409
